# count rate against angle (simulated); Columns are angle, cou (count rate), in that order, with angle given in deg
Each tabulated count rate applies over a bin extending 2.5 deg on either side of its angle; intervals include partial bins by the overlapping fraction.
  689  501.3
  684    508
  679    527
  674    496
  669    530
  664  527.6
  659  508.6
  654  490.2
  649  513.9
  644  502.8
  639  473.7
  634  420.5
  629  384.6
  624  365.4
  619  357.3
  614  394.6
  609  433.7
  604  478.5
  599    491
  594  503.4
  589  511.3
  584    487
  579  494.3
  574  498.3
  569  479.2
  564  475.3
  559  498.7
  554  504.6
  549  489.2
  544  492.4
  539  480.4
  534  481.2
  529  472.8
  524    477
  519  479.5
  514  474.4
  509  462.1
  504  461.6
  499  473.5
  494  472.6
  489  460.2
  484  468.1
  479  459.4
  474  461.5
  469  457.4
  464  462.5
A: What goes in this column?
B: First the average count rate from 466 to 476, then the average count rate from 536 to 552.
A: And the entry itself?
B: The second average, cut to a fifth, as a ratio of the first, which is 0.212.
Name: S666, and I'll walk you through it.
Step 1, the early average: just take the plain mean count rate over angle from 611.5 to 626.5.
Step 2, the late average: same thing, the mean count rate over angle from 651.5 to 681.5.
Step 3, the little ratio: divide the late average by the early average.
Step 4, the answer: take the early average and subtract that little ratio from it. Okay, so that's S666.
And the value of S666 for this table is 371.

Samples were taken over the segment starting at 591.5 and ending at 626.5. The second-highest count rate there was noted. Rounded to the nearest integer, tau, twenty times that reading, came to 9820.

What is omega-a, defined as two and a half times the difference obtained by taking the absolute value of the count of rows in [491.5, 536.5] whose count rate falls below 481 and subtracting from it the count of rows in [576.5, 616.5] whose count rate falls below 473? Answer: 15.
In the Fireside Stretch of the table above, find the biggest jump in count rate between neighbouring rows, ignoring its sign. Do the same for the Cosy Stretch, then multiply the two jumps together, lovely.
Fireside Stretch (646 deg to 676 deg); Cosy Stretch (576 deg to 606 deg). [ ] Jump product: 826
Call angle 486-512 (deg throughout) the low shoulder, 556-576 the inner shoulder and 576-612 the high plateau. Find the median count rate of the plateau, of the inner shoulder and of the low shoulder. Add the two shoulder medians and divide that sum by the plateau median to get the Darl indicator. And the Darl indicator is 1.94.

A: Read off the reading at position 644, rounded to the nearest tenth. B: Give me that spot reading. 502.8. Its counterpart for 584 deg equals 487.0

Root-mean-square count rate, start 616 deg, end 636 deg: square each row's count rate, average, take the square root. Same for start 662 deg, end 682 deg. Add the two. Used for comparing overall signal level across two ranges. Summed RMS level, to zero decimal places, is 903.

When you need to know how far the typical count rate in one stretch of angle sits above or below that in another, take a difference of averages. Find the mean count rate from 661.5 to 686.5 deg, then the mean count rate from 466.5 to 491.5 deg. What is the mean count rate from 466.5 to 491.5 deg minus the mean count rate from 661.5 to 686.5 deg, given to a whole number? -56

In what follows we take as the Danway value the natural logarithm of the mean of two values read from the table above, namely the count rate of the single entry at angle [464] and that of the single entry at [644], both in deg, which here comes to 6.179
